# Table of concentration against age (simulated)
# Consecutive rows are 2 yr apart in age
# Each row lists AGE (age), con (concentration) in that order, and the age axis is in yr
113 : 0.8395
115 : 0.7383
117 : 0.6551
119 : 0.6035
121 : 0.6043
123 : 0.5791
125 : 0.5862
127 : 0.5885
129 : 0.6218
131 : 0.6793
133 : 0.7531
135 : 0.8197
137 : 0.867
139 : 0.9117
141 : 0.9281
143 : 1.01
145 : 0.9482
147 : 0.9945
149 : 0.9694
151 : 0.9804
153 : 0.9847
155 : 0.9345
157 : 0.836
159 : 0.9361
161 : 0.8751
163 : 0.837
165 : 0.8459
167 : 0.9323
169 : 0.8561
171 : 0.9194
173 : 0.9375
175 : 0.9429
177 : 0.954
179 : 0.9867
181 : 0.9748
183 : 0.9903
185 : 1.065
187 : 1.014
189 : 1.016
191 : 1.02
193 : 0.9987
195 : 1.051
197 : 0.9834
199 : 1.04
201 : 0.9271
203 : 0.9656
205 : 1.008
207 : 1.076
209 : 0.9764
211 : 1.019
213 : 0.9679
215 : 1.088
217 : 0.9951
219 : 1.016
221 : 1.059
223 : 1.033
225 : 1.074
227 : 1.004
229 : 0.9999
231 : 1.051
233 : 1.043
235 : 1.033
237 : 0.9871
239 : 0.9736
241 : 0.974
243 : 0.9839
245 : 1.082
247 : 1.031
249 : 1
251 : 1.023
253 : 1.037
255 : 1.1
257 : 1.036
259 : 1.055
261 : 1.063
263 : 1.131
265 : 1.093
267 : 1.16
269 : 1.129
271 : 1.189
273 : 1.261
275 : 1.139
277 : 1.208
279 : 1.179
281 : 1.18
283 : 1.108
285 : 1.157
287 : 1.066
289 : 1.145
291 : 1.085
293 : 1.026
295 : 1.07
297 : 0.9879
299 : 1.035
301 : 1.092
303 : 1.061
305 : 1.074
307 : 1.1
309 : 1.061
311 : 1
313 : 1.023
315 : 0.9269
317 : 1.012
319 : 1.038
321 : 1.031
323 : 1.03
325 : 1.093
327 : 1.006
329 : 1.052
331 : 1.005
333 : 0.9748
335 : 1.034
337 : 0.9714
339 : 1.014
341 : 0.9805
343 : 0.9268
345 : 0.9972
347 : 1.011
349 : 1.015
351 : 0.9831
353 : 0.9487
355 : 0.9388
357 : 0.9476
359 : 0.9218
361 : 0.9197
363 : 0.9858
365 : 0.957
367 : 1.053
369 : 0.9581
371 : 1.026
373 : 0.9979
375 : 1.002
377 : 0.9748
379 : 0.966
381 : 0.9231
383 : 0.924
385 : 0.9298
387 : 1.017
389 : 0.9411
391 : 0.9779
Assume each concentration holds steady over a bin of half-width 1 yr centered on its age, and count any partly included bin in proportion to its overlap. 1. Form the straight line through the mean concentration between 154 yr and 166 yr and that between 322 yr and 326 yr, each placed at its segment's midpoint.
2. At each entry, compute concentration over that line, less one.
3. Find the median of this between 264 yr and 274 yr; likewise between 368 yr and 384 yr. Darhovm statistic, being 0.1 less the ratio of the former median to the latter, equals 1.3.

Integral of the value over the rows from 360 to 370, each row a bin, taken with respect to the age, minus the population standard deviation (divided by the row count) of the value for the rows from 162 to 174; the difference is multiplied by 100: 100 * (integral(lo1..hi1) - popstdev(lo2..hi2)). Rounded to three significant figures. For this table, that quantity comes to 970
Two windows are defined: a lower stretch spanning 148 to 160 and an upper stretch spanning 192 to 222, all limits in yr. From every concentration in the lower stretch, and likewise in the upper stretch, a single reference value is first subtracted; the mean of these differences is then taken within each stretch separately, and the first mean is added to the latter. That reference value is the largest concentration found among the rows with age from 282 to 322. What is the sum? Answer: -0.36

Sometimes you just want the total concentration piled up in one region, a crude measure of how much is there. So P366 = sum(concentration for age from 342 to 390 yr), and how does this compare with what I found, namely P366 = 23.3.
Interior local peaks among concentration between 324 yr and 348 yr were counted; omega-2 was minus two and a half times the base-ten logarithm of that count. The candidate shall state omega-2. -1.2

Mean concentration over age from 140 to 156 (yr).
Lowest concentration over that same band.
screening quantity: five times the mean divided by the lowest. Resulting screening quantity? 5.22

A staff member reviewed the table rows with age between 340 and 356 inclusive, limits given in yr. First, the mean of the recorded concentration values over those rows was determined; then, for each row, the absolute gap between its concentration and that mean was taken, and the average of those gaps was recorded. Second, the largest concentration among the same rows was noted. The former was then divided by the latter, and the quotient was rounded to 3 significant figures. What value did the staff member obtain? 0.0274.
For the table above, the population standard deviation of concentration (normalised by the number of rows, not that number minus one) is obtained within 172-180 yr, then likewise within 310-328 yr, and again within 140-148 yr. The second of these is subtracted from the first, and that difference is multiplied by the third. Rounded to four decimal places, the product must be -0.0007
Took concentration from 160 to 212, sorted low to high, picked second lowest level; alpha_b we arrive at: 0.8459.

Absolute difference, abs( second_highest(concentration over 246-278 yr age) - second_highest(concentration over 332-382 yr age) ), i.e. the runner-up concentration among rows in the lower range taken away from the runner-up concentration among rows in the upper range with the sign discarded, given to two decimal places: 0.17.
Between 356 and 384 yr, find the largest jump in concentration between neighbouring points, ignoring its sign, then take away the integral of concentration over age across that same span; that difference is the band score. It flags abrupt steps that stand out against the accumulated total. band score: -27.0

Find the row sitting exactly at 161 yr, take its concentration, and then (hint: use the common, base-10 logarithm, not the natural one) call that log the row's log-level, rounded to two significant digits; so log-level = -0.058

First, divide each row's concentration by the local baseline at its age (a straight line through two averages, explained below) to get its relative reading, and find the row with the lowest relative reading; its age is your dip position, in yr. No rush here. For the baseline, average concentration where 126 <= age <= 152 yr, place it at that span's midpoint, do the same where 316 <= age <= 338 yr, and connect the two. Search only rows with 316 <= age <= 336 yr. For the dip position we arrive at 333 yr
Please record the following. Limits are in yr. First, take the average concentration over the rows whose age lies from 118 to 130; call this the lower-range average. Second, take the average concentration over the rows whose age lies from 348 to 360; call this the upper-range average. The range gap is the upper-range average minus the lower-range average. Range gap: 0.36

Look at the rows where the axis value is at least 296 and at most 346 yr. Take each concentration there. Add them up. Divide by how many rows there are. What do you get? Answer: 1.02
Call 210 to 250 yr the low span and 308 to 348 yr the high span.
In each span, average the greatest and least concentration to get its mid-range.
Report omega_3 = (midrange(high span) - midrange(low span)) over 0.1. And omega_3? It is -0.2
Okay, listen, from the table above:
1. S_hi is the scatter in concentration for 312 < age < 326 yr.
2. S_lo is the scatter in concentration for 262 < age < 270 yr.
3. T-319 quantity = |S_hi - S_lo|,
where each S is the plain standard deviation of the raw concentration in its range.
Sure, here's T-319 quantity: 0.022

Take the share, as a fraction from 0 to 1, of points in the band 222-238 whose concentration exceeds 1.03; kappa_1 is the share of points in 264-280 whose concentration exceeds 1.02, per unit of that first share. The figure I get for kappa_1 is 1.6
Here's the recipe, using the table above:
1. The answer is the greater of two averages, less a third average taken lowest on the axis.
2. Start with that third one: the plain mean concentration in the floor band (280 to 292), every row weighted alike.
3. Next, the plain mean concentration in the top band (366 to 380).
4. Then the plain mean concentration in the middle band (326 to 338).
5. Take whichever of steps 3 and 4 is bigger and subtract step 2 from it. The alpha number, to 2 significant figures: -0.12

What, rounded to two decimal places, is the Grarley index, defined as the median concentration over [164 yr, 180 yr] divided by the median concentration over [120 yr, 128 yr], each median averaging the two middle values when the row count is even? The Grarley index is 1.59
